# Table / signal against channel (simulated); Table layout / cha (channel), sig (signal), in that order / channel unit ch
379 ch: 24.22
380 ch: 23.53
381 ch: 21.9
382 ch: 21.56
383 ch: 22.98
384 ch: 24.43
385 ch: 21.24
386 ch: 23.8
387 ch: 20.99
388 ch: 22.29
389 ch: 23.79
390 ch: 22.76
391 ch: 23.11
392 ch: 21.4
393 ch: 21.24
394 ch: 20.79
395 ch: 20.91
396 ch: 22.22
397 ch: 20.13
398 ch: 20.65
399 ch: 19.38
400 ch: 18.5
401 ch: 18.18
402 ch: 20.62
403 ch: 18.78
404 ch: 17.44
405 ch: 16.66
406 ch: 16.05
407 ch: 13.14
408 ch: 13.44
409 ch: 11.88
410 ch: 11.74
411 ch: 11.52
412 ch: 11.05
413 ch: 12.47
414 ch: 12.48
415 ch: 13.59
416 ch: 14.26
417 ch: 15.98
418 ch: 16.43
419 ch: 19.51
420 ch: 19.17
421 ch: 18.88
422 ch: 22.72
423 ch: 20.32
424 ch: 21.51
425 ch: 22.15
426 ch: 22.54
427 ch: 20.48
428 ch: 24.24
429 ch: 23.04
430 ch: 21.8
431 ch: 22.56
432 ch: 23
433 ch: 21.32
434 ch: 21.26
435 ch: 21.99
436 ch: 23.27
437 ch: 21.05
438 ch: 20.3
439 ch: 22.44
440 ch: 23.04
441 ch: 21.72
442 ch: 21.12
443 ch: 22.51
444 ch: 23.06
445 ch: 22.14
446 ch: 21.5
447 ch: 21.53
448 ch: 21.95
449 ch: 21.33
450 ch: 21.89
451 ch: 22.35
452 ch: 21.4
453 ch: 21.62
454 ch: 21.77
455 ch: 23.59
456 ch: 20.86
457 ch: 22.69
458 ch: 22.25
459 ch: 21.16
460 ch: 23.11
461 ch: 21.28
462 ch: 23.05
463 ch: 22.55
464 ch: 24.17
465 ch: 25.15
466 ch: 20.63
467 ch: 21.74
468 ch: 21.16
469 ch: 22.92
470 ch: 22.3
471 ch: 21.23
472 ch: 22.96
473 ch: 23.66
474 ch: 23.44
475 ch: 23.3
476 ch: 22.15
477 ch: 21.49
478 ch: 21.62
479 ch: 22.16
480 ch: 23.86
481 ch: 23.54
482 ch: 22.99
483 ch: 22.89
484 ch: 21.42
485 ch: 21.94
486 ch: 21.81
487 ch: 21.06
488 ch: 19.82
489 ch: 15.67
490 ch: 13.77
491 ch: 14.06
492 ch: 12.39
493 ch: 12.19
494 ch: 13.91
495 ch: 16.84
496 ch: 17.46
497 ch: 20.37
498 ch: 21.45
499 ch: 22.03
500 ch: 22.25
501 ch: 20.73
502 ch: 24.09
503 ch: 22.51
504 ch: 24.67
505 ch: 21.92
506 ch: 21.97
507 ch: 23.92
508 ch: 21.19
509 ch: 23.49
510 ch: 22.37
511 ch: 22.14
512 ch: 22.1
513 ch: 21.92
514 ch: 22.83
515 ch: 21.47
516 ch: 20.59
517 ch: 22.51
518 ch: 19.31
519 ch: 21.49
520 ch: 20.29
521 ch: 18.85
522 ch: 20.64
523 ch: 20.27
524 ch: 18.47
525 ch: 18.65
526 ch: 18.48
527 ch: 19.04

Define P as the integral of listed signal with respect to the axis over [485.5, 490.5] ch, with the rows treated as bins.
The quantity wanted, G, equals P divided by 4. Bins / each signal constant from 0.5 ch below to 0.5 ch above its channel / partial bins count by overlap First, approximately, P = 92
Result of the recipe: 23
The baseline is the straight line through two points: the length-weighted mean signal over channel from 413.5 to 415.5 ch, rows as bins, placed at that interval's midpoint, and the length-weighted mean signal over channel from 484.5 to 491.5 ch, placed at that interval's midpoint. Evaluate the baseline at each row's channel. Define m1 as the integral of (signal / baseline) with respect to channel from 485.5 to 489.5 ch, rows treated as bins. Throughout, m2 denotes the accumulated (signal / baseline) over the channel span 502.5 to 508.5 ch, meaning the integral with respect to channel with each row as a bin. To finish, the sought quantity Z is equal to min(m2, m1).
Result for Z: 4.3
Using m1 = 4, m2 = 7.0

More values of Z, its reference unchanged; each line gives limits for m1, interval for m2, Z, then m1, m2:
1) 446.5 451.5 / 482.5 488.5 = 7.0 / 7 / 7.1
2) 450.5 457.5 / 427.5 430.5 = 4.9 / 10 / 4.9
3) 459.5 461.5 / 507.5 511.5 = 2.7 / 3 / 4.5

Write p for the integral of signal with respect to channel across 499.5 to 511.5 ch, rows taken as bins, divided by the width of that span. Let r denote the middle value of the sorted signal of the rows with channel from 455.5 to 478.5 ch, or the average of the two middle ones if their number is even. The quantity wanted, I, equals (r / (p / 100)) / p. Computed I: 4.36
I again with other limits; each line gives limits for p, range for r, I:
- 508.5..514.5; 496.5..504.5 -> 4.38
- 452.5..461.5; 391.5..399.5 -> 4.29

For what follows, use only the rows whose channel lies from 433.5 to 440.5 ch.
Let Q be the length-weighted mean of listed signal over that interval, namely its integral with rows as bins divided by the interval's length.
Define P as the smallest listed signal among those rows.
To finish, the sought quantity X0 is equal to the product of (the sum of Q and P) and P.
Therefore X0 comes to 857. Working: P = 20.3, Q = 21.9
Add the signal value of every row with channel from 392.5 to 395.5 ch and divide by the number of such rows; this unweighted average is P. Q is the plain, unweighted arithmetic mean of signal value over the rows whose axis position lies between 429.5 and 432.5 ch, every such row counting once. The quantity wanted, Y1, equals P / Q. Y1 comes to 0.93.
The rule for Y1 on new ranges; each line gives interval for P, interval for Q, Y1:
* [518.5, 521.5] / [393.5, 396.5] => 0.95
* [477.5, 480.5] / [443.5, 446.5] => 1.01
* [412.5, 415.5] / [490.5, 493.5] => 1.00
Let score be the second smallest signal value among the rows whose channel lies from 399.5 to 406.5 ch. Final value 16.66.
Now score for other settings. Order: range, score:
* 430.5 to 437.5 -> 21.26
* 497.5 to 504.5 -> 21.45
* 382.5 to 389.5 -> 21.24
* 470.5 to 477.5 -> 21.49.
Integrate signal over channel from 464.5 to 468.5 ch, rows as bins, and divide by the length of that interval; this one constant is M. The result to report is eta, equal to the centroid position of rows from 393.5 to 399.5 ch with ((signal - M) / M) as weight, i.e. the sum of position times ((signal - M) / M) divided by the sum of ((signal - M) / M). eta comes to 397.1 ch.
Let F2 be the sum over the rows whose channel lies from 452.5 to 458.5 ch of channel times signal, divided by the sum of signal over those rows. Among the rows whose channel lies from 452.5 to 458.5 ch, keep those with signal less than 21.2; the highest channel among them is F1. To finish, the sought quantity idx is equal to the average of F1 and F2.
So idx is 455.8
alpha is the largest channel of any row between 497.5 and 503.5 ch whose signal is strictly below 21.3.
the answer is 501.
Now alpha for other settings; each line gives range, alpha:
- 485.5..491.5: 491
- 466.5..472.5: 471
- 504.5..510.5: 508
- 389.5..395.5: 395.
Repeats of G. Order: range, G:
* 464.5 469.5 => 28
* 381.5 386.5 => 29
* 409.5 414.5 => 15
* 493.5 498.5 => 23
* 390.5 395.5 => 27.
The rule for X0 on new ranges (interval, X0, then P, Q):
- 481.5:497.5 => 368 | 12.19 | 18.0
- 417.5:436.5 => 621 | 16.43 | 21.4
